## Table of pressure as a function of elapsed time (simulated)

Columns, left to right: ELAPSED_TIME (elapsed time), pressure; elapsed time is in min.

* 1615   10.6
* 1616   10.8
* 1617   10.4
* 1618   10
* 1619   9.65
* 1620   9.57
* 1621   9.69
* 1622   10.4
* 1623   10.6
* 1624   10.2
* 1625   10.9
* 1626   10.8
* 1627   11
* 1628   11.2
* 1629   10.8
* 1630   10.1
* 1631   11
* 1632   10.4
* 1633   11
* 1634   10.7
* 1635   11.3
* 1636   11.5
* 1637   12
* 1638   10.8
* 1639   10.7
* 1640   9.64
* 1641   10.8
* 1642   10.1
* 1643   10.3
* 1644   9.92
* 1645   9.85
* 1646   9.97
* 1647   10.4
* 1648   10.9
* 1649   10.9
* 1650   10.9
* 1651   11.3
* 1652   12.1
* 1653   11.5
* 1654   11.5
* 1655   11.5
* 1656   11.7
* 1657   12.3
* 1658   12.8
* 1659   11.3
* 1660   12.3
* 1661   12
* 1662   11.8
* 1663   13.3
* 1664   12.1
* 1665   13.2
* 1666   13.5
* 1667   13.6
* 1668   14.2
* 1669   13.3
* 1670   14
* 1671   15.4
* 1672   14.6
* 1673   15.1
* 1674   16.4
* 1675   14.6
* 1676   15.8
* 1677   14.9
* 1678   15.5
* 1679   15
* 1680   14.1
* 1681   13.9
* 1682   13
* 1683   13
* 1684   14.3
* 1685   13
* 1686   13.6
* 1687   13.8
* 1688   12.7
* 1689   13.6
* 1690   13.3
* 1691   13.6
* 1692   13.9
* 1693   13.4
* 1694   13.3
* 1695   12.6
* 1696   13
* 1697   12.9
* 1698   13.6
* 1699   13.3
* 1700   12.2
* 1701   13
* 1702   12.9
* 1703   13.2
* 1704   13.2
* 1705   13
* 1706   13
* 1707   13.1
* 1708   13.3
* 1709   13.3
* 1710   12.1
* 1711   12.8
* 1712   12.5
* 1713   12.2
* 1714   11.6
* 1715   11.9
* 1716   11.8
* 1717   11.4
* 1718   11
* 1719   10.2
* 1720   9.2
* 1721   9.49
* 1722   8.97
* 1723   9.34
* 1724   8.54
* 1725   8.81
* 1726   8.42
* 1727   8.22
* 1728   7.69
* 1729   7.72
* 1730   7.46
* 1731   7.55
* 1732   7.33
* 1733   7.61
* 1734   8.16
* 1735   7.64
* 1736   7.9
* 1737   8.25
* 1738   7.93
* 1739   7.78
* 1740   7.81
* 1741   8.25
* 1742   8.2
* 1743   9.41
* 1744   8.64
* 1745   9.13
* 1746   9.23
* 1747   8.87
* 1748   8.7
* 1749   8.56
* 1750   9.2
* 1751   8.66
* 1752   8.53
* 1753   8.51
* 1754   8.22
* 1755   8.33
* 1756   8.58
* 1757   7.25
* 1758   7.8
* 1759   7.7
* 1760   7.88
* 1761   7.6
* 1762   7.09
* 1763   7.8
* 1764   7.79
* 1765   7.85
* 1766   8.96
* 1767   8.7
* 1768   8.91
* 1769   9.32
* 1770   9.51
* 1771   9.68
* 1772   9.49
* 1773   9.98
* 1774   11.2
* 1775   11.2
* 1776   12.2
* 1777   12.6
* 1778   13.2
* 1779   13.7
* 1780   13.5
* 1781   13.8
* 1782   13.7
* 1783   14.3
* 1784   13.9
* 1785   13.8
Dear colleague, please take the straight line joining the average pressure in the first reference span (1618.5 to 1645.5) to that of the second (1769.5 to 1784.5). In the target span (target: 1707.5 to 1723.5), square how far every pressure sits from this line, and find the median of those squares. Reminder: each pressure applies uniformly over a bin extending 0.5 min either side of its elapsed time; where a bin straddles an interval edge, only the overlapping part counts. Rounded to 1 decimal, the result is 1.4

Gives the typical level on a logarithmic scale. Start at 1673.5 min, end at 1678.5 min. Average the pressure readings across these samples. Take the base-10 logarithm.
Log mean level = 1.19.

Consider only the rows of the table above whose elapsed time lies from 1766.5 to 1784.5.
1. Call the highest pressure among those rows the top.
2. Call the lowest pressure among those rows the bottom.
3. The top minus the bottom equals 5.6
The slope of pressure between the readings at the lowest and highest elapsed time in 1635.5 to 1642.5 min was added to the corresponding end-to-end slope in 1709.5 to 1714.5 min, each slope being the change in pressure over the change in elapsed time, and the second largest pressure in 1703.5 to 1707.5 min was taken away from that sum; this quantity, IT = -13.5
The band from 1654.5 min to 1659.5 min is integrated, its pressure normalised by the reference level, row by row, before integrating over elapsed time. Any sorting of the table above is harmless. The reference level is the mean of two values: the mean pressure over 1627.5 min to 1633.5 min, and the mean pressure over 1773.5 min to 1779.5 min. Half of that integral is 2.6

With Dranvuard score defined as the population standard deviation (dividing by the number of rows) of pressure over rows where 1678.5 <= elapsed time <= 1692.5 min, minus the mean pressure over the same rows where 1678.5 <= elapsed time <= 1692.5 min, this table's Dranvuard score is -13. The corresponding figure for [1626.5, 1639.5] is -10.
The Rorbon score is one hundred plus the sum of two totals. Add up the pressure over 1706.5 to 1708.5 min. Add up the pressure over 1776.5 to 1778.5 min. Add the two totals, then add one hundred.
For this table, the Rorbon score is 152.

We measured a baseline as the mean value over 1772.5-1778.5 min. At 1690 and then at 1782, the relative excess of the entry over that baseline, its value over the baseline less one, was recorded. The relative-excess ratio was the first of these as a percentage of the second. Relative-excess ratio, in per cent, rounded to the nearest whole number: 80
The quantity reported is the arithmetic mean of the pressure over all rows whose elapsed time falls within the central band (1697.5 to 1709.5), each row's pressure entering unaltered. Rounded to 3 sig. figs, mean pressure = 13.1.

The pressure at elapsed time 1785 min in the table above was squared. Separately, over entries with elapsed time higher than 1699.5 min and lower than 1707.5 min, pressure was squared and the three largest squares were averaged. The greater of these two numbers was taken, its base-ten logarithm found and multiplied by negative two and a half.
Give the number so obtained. -5.70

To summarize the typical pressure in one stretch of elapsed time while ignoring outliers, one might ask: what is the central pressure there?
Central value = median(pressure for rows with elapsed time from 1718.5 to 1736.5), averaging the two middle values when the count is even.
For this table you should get 8.2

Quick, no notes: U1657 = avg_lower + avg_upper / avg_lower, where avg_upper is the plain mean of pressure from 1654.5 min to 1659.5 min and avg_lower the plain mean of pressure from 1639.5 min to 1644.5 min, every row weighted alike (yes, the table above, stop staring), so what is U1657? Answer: 11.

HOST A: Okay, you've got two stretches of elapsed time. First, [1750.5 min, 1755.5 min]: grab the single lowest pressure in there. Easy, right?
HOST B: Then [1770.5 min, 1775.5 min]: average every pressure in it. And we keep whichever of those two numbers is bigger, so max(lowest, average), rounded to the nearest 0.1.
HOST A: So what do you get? 10.3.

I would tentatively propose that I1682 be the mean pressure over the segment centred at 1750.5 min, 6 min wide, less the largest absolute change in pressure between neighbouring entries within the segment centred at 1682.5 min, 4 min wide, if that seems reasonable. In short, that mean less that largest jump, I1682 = 7.4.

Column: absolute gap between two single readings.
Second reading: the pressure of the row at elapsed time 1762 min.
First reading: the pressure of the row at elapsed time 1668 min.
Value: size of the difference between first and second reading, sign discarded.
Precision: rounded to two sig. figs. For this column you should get 7.1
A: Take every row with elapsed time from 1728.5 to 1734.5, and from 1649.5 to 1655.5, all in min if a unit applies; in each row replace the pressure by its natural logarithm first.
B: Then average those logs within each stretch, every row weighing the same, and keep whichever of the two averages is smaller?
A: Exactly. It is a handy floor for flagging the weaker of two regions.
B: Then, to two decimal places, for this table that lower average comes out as 2.03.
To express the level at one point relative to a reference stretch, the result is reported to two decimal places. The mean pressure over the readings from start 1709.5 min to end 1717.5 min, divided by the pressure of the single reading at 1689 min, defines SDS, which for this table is 0.89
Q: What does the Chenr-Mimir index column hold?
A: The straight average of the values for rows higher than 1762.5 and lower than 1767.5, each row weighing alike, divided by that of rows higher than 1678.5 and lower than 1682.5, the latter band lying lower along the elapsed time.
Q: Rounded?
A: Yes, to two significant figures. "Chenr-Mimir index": 0.59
